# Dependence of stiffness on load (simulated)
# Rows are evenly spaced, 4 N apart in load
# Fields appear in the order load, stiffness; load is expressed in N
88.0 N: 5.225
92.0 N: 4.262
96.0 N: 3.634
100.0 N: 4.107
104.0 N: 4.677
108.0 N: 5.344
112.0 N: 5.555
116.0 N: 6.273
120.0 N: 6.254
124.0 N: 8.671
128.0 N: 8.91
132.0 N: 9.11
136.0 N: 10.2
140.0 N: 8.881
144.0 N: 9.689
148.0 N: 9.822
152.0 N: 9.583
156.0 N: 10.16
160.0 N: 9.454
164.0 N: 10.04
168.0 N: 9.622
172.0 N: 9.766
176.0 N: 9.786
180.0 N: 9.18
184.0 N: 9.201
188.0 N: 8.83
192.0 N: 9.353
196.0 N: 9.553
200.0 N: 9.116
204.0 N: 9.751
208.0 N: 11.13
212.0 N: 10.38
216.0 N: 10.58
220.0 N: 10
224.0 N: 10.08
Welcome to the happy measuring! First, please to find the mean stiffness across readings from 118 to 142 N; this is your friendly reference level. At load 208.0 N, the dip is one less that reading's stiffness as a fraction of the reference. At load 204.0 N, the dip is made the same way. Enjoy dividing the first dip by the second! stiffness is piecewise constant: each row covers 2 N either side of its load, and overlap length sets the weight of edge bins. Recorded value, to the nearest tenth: 2.3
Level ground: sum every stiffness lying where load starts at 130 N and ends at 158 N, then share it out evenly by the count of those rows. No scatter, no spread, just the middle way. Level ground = 9.6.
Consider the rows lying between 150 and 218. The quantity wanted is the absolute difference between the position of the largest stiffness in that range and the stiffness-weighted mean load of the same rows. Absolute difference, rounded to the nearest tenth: 23.7 N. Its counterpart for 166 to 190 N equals 1.8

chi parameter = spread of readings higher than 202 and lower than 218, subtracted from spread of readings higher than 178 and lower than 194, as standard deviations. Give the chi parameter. -0.3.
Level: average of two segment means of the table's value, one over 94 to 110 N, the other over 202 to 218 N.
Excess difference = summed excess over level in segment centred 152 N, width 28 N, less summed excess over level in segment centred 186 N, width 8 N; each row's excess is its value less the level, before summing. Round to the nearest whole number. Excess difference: 12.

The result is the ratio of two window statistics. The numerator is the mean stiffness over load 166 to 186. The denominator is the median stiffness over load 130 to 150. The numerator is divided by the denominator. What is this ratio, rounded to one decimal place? 1.0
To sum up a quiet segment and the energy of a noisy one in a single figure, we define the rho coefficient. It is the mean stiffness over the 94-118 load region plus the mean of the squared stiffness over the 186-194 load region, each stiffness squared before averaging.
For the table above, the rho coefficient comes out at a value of 88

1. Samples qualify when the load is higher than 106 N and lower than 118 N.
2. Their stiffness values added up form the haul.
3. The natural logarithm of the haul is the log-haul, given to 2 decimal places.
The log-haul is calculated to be 2.84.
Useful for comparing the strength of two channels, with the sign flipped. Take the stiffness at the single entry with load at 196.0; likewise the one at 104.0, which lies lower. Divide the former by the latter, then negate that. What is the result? -2.0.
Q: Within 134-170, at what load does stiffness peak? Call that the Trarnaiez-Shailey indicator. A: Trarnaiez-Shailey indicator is 136.0 N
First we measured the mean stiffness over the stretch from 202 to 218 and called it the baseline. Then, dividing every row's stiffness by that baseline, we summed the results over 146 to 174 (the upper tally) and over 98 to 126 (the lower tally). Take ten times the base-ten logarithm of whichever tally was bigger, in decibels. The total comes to 8.16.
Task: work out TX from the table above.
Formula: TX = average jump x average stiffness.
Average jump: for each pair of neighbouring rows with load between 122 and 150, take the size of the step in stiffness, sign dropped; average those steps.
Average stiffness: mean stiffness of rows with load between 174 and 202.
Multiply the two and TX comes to 5.9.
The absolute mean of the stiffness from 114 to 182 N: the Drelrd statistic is 9.1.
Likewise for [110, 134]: 7.5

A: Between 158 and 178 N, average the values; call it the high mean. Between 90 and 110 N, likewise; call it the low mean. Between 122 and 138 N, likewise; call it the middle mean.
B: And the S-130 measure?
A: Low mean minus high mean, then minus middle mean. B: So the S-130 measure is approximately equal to -14.6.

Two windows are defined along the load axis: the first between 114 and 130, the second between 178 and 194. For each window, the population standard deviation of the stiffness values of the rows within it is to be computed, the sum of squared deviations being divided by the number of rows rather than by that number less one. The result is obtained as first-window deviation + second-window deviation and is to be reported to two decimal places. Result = 1.46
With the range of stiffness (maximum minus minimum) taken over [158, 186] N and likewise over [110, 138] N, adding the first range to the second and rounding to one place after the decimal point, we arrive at 5.5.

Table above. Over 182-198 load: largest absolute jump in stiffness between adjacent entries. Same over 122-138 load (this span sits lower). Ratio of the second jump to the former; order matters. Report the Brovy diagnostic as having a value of 2.1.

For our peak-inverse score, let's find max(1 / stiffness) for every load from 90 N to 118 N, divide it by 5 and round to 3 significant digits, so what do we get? 0.0550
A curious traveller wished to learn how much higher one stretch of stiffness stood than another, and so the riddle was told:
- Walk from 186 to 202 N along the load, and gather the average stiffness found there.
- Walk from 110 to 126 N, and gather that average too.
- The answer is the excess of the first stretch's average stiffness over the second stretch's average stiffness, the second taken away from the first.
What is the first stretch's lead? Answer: 2.5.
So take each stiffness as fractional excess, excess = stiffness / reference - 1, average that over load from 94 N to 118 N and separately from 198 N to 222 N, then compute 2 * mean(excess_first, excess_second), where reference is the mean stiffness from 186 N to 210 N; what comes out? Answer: -0.43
